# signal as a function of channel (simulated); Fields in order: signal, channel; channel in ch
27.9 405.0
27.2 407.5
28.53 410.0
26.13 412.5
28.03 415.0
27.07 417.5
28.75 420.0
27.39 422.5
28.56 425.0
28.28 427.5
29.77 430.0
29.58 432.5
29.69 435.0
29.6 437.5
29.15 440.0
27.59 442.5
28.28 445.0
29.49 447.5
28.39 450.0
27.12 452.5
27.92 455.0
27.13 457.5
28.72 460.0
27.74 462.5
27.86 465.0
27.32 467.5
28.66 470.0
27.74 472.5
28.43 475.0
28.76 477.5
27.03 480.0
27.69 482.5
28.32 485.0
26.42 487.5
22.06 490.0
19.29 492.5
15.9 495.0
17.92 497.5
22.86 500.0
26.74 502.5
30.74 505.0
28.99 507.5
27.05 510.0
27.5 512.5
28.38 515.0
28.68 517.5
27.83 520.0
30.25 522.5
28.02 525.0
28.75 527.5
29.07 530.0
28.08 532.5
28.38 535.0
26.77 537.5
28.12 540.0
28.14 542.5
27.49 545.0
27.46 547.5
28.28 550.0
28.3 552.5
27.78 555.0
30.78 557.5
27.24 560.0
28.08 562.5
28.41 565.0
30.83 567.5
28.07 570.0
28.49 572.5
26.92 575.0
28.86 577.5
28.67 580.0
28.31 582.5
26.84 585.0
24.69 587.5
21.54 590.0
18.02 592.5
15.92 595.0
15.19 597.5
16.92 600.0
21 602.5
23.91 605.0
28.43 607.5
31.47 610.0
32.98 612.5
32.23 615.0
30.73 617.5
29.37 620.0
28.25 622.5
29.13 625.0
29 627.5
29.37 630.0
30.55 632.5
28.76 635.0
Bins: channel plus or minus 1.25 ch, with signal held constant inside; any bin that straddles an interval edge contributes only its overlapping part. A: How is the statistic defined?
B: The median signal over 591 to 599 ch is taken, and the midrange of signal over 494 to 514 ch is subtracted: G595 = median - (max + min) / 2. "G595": -7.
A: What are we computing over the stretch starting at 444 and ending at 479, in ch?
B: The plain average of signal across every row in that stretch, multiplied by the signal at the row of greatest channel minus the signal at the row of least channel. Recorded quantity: 13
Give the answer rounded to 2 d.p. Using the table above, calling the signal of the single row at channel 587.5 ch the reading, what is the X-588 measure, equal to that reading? 24.69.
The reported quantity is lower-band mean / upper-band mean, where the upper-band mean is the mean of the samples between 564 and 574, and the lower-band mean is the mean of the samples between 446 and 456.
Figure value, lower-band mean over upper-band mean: 0.98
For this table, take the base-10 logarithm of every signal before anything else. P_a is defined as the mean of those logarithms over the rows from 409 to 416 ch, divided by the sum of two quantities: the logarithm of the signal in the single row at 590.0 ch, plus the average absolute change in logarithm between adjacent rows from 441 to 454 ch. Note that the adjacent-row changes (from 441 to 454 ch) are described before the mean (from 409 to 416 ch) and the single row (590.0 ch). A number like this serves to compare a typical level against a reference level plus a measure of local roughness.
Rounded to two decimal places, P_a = 1.07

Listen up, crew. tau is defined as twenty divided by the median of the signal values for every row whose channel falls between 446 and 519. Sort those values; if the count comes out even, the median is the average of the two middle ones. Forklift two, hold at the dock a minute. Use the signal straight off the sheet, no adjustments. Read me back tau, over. 0.721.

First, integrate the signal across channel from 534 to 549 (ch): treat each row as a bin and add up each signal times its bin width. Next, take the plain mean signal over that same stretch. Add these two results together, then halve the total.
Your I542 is 222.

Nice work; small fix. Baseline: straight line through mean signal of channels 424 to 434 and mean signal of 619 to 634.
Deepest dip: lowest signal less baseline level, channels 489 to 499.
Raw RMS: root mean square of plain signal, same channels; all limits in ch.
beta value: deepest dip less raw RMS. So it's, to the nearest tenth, -32.2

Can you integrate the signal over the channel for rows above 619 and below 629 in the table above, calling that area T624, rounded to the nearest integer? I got 289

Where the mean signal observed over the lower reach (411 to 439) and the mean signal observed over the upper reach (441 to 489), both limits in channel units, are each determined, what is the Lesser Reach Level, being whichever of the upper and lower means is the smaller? 28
